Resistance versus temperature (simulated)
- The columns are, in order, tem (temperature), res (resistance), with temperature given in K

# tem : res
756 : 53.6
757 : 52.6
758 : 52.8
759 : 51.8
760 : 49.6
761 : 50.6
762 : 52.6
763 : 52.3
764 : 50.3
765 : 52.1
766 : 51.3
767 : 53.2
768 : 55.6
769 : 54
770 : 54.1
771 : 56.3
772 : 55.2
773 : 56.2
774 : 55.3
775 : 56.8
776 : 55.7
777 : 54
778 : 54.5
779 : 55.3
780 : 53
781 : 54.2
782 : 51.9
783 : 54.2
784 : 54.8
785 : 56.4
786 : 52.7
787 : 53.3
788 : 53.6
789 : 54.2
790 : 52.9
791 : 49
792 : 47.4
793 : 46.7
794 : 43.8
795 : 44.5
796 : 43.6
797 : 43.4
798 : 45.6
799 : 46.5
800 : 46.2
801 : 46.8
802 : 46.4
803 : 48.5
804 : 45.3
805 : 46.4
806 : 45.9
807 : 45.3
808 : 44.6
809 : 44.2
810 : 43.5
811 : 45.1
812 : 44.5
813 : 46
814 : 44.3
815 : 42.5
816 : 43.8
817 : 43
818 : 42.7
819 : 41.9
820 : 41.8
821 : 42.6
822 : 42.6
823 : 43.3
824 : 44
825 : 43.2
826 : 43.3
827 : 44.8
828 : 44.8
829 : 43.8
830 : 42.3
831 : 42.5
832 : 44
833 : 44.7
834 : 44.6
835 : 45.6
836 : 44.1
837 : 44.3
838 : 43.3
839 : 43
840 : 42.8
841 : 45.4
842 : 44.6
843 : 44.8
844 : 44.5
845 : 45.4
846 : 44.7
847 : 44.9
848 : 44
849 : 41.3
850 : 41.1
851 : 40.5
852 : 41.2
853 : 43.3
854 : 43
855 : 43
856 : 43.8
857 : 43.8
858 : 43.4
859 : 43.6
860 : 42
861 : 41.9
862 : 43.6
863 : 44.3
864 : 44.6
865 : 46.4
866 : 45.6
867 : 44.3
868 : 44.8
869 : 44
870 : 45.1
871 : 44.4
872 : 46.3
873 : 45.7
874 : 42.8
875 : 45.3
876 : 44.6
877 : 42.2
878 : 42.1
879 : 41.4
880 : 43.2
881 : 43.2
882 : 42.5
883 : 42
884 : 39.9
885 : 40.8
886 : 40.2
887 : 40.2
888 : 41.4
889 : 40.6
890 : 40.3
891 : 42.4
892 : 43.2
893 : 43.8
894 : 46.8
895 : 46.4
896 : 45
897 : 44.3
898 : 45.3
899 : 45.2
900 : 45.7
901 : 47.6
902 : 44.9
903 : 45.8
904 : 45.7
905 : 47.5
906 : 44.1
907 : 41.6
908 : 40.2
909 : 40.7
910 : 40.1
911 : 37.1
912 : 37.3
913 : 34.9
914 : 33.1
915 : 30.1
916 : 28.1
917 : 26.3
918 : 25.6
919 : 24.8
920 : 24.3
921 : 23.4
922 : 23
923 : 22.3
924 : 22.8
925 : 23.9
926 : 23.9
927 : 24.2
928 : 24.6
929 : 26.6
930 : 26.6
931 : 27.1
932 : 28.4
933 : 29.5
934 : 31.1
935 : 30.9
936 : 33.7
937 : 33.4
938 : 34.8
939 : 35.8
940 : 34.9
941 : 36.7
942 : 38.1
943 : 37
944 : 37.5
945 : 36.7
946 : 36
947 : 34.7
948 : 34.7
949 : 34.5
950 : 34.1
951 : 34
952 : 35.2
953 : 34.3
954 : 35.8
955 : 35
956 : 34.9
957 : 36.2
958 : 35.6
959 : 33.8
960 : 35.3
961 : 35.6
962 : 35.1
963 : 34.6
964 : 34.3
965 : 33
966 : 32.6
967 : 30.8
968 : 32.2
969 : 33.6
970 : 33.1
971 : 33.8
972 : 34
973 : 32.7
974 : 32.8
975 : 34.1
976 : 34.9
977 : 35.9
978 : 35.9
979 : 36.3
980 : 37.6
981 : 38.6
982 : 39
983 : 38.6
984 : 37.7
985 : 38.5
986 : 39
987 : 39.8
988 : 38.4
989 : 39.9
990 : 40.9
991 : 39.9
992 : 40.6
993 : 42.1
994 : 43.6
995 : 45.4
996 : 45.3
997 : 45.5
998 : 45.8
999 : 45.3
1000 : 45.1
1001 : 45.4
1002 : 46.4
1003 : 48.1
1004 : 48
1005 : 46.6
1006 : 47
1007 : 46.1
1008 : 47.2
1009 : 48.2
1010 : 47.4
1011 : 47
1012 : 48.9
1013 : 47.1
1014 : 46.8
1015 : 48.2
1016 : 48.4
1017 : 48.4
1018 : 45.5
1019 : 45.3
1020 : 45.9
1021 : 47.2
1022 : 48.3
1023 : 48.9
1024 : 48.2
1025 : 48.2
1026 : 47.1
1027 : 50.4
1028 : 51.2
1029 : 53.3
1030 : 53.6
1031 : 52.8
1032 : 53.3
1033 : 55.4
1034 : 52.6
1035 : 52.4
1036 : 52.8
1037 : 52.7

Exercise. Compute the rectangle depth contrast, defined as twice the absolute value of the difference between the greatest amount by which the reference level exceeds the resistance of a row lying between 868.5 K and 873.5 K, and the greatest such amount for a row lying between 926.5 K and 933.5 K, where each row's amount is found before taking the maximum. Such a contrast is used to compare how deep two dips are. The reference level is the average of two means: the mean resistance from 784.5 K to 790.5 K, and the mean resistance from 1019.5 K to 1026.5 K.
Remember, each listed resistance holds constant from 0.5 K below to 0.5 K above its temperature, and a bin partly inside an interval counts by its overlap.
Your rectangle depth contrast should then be 40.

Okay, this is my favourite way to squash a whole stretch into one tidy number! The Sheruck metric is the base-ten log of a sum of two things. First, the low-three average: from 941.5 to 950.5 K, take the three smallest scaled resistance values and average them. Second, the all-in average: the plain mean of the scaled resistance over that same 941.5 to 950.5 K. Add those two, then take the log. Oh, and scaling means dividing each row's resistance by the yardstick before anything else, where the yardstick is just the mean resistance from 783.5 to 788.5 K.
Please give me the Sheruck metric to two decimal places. 0.11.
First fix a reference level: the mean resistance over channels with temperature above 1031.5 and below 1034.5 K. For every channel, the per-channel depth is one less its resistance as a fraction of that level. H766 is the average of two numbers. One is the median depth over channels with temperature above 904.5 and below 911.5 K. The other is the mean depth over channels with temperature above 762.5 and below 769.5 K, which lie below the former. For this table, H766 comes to 0.13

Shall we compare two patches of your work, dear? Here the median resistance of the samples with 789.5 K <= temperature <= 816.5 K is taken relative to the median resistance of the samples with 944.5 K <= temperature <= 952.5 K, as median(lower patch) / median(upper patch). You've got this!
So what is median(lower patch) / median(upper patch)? 1.31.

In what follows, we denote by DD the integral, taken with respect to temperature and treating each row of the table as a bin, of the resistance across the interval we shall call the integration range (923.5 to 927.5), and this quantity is 95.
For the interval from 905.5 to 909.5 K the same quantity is 167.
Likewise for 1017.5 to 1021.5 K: 184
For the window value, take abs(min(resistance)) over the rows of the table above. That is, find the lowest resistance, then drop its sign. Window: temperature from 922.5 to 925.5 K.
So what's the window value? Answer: 22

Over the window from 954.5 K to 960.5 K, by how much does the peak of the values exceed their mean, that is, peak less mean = 1.07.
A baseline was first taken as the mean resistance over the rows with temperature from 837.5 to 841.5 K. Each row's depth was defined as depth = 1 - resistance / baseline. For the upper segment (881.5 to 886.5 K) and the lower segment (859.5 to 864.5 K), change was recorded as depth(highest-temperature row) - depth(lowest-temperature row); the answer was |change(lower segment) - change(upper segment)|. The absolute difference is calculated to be 0.11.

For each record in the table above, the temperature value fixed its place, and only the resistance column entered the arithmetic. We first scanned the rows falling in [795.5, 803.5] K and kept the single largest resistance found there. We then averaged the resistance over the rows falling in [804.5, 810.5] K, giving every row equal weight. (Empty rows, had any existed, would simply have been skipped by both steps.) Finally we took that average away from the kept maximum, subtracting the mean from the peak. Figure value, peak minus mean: 3.5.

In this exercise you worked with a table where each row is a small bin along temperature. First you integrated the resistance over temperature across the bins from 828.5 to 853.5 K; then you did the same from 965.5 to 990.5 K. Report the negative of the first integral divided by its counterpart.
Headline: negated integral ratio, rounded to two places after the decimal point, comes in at -1.21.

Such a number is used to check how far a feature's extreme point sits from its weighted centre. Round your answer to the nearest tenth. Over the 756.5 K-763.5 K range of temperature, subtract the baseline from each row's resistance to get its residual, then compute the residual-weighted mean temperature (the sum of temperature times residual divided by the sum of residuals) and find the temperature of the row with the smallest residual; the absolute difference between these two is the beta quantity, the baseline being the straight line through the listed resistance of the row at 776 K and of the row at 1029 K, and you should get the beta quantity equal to 0.1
